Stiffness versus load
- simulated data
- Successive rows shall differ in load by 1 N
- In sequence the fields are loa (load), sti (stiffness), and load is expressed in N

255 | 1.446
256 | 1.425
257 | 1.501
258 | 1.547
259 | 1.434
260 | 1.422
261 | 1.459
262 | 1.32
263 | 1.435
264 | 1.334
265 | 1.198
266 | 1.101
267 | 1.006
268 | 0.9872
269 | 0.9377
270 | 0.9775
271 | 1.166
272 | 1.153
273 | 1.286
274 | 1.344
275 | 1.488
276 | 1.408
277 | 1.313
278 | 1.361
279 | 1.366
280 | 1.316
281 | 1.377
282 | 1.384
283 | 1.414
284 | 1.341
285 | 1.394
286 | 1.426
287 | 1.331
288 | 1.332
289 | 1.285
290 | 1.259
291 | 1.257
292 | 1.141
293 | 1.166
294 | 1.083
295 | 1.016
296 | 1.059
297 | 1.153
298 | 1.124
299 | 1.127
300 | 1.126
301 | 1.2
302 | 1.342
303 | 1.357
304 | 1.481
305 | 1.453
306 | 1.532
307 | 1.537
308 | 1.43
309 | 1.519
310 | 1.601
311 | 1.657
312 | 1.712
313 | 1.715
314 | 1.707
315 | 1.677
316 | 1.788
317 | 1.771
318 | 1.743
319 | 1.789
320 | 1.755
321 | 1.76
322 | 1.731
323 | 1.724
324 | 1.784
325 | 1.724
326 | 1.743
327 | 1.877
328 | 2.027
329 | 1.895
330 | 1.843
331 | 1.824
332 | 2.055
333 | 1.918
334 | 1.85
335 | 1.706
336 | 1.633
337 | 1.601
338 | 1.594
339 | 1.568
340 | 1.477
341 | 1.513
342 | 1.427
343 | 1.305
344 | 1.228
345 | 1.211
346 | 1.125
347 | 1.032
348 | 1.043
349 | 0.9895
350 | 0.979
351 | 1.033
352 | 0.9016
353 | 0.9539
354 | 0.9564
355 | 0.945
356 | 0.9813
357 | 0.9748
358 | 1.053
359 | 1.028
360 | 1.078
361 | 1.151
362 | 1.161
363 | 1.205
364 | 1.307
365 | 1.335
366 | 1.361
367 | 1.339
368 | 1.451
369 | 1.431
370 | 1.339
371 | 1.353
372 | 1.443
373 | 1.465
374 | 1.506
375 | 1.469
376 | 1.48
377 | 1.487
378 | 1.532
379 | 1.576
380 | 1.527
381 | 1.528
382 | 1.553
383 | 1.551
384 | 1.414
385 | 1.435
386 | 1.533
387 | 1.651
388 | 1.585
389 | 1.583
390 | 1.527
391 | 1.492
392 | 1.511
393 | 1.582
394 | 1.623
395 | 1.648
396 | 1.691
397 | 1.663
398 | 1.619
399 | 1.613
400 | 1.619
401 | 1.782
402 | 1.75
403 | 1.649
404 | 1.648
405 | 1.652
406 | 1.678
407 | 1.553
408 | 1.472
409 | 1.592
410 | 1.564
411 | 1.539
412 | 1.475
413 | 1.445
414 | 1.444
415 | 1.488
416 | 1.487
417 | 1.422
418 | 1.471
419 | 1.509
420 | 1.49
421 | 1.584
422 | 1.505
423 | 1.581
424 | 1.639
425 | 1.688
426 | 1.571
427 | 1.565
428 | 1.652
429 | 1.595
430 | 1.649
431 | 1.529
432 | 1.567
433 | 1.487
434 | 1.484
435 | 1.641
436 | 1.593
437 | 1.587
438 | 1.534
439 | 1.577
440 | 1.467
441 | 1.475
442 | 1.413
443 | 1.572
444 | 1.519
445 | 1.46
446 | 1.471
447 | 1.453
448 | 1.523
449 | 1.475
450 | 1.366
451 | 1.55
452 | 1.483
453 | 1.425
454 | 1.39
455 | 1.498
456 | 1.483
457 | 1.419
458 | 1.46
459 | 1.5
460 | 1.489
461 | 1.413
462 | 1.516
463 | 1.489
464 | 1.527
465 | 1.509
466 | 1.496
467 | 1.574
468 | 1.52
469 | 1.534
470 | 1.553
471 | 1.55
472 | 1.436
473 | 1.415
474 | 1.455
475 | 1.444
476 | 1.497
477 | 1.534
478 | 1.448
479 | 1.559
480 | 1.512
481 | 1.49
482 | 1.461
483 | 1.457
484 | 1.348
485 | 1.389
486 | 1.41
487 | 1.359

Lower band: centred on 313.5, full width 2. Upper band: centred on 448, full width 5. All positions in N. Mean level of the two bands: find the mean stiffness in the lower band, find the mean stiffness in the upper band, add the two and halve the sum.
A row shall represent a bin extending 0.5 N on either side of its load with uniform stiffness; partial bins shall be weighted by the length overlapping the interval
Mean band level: 1.58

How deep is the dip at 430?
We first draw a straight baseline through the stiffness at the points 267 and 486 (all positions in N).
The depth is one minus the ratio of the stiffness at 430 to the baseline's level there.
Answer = -0.26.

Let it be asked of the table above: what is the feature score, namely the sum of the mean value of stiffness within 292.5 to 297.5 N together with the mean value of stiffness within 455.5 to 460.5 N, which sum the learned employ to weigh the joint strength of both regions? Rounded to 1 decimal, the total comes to 2.6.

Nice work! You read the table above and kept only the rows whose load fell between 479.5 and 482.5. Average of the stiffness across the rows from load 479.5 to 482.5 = 1.5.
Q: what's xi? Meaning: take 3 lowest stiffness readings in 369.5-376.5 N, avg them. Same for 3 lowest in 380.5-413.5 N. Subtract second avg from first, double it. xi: -0.1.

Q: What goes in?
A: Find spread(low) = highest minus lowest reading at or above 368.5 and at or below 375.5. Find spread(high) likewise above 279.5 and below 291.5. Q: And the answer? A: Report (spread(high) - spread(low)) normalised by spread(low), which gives 0.0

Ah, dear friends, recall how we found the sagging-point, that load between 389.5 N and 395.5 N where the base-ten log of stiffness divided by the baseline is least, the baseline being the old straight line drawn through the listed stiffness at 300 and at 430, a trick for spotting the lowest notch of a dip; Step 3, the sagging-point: 391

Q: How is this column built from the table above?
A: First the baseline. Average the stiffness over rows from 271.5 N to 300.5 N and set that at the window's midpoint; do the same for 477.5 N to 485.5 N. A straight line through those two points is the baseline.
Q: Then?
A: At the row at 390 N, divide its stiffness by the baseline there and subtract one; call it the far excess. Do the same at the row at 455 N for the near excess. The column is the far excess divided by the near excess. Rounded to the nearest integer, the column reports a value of 3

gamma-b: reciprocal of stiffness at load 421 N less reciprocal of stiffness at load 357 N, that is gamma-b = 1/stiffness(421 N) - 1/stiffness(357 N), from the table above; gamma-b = -0.39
